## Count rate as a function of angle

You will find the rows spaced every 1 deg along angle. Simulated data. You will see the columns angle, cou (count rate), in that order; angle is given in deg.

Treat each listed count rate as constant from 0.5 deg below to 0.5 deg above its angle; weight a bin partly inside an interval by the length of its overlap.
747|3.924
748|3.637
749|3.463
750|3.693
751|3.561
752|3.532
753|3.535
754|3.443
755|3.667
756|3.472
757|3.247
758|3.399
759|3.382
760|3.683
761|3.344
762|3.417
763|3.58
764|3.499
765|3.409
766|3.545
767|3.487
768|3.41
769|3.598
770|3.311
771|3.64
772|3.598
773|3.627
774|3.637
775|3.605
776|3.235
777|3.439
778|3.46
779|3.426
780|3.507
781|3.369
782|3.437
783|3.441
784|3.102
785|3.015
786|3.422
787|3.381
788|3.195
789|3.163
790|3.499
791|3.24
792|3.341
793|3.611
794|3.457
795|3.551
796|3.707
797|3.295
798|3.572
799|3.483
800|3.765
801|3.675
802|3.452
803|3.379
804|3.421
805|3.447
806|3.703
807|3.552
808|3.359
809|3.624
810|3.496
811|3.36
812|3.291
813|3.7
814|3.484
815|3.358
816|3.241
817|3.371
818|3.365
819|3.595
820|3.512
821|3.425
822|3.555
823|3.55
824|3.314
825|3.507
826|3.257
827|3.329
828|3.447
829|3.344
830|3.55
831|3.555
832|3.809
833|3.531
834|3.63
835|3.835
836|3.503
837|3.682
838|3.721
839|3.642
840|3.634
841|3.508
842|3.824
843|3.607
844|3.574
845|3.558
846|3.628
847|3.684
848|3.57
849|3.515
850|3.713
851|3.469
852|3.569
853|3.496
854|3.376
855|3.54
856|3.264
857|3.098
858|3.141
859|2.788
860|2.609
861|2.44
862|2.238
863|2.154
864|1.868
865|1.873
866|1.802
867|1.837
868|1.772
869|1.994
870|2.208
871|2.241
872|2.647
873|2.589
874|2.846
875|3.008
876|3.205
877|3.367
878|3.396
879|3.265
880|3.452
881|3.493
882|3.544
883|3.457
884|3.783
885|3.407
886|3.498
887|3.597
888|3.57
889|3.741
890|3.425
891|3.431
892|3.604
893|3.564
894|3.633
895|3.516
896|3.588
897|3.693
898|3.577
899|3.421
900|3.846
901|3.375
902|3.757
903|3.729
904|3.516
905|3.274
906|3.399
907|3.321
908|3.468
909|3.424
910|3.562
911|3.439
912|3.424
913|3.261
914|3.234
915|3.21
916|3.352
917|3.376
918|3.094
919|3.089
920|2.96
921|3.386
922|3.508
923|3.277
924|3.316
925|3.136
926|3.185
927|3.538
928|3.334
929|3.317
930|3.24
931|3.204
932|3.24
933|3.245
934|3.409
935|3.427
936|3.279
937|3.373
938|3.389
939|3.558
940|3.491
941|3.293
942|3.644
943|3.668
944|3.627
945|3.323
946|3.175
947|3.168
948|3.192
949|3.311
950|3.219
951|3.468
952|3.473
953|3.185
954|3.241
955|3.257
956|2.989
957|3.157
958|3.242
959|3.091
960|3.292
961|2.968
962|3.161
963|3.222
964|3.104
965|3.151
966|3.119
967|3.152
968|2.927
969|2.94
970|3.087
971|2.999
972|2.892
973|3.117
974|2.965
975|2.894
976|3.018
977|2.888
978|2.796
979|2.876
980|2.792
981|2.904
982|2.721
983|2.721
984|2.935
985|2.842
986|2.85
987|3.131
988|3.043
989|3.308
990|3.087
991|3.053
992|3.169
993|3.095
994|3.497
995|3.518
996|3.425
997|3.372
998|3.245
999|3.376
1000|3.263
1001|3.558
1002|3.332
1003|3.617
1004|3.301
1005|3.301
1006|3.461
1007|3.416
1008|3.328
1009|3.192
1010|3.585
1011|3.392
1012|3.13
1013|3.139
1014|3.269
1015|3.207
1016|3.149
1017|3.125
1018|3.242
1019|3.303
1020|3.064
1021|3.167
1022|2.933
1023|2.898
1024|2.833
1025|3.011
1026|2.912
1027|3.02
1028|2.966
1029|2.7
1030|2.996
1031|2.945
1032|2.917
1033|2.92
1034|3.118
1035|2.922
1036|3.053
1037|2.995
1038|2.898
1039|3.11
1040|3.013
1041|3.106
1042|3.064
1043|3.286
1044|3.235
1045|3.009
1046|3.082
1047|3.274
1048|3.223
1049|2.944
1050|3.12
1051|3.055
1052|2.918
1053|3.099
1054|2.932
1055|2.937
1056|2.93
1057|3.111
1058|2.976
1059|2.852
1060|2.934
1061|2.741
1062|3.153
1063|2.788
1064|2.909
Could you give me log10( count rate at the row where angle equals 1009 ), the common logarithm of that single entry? 0.504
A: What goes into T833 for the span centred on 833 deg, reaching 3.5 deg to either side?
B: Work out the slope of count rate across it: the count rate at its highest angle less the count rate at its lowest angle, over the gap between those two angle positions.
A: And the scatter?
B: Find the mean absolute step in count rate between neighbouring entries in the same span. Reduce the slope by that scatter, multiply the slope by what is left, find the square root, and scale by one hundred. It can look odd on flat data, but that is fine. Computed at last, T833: 4.0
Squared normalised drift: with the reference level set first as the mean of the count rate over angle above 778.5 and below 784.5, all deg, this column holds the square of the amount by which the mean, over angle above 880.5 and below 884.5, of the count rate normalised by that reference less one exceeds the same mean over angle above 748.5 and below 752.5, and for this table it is 0.000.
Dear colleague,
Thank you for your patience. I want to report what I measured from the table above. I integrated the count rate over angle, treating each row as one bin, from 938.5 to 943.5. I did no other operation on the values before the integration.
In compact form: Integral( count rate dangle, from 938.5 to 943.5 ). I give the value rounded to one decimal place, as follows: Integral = 17.7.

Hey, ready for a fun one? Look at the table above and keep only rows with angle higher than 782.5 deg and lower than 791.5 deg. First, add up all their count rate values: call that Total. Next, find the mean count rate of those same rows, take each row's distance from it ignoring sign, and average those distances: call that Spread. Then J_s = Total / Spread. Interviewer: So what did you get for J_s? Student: 204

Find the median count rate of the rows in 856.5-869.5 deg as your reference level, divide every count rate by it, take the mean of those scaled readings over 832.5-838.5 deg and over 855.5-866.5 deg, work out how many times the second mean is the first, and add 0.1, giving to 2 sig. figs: 0.78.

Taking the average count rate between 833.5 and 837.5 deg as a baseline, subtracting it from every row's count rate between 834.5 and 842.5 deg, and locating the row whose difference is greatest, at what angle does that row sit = 835 deg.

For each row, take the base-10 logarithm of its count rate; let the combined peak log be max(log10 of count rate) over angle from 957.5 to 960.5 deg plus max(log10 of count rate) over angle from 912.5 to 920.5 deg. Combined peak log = 1.05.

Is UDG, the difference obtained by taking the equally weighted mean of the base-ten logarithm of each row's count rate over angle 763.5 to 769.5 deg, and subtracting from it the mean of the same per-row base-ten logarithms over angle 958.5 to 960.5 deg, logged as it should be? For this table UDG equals 0.039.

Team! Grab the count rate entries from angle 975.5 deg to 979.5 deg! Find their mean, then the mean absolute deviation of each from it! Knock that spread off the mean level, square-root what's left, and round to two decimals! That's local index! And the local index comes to 1.68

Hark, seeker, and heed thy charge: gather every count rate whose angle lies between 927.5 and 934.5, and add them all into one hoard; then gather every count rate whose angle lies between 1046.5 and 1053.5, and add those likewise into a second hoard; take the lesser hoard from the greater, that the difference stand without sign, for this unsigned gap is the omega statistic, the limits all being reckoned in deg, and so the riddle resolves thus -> 1.4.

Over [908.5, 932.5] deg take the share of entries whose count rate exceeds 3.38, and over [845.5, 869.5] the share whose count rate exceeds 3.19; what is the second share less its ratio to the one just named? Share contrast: -1.1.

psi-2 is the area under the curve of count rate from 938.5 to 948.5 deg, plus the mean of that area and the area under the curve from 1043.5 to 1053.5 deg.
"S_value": 66.7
